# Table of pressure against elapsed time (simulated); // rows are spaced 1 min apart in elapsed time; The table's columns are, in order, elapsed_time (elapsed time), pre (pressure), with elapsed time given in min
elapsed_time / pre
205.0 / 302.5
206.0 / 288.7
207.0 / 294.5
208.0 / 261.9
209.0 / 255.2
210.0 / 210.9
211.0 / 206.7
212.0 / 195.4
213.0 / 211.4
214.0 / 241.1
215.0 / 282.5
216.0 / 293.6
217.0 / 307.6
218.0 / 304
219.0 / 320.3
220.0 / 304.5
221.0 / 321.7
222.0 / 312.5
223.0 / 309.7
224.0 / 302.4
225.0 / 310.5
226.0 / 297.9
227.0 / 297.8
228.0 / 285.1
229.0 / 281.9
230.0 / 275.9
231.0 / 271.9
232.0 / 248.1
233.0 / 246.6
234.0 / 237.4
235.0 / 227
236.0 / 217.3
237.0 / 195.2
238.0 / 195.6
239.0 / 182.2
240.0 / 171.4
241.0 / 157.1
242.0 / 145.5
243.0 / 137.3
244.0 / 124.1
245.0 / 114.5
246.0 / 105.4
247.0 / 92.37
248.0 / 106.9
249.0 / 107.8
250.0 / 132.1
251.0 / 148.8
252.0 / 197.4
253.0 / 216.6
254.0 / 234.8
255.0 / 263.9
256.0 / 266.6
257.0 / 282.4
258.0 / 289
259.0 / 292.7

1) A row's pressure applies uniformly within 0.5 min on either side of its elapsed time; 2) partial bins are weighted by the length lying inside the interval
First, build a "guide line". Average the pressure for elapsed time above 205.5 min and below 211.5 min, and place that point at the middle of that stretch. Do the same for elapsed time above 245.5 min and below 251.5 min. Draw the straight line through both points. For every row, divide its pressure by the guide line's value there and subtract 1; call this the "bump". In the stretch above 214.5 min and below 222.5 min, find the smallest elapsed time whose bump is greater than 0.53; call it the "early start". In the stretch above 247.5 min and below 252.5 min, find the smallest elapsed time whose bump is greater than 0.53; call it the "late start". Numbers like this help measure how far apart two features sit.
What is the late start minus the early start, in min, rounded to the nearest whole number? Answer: 31 min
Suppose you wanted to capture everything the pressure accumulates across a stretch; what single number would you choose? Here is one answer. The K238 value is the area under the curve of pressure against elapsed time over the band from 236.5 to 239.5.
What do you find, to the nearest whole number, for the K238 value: 573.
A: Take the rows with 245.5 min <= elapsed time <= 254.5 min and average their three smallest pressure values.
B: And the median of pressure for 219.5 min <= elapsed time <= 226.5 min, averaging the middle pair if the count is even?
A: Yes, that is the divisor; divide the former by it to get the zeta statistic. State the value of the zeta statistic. 0.33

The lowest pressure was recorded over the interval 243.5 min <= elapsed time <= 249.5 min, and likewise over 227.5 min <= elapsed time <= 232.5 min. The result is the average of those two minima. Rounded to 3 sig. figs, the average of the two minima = 170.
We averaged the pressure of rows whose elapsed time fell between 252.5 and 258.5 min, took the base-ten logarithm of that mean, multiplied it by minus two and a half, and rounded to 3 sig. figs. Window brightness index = -6.03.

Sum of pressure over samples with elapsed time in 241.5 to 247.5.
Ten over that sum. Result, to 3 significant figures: 0.0139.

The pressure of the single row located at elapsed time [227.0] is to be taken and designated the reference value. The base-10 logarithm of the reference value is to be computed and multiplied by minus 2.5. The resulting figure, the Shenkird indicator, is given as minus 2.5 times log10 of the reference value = -6.2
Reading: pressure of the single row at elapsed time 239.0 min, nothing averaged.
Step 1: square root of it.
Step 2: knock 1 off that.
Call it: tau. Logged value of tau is 12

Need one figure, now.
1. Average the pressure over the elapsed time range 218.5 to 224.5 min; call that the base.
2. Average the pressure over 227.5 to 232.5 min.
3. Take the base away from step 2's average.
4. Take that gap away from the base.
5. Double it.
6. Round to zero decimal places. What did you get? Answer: 702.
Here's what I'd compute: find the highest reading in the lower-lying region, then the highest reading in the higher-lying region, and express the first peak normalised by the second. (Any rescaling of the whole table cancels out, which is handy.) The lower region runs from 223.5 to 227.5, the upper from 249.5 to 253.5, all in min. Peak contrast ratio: 1.4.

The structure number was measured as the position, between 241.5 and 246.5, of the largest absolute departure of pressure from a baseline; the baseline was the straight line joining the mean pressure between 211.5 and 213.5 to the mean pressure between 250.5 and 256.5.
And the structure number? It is 246.0 min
